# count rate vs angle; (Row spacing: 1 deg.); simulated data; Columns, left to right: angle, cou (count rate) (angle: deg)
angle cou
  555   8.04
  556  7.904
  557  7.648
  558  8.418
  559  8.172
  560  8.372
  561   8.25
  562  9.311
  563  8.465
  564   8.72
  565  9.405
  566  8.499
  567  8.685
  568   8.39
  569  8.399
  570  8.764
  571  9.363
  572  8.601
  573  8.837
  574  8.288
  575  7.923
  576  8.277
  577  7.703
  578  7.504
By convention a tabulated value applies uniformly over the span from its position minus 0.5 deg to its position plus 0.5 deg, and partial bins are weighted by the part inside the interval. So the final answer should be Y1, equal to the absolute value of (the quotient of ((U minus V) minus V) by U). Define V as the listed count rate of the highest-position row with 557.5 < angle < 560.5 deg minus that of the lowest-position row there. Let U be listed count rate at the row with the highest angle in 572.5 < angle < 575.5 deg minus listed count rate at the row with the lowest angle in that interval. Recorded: 1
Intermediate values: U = -0.9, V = 0.0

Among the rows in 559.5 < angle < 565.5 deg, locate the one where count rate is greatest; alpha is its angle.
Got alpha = 565 deg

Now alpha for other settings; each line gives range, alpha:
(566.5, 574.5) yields 571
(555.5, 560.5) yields 558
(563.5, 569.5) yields 565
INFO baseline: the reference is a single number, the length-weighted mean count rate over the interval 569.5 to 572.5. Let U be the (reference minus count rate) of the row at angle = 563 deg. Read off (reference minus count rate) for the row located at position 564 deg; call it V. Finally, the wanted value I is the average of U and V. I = 0.32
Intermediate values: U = 0.44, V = 0.2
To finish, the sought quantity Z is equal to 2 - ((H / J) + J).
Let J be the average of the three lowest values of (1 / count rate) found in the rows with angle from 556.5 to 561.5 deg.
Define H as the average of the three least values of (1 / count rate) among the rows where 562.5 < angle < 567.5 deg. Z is 0.95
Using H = 0.112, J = 0.120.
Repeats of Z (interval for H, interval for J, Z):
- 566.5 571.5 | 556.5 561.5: 0.95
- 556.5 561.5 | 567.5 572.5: 0.82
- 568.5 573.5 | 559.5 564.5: 0.90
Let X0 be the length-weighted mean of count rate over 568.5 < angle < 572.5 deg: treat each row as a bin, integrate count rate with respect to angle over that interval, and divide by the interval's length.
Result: 8.8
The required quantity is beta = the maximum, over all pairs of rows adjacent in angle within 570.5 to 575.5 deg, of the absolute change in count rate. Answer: 0.76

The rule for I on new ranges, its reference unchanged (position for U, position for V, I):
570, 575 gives 0.57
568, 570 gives 0.33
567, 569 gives 0.37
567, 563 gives 0.33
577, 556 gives 1.11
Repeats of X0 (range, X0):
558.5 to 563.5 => 8.5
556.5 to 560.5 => 8.2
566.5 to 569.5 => 8.5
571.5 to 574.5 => 8.6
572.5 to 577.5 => 8.2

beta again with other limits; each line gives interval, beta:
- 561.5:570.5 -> 0.91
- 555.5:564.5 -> 1.06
